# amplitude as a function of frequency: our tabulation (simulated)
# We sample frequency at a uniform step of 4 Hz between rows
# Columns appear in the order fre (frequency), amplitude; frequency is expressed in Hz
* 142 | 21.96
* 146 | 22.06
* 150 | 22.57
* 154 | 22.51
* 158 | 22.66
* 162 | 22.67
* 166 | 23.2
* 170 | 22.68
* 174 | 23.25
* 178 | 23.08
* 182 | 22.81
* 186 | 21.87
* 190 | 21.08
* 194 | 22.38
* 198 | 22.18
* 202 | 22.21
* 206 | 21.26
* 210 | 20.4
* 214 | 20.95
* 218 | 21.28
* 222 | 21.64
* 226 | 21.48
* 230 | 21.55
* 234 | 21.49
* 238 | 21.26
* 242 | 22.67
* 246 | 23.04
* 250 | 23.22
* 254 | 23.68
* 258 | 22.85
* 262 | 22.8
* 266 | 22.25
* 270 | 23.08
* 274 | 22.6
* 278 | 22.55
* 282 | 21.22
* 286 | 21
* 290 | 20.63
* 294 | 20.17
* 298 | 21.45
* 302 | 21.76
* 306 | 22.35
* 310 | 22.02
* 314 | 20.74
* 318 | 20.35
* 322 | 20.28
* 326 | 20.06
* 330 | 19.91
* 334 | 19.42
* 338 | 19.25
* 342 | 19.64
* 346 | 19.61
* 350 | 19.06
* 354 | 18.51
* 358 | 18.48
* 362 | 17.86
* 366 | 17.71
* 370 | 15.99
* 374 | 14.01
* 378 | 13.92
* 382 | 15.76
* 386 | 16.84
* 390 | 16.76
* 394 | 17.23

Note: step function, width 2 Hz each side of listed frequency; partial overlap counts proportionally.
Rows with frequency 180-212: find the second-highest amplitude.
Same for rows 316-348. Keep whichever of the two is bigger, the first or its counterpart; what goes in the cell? 22.4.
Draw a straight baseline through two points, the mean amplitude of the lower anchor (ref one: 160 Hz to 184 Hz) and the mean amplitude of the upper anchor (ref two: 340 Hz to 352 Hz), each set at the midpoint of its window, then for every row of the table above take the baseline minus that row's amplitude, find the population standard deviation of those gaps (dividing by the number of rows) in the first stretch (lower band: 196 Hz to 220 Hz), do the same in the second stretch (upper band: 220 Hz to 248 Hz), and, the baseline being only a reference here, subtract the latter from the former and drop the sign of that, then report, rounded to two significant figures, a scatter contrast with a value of 0.20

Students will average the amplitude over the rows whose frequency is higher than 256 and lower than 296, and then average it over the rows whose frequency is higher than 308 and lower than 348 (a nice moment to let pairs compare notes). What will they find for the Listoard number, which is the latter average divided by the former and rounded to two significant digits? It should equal 0.92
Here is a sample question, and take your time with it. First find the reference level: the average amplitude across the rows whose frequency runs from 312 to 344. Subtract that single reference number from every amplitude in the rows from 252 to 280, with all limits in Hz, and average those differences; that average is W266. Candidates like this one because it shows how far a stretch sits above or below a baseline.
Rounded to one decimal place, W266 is 2.9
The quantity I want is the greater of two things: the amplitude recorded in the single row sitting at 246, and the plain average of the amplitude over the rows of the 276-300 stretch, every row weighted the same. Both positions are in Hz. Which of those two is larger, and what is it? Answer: 23.0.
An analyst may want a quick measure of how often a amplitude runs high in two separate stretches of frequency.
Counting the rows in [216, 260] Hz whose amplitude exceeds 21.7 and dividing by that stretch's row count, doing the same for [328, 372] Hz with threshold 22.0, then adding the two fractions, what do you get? 0.5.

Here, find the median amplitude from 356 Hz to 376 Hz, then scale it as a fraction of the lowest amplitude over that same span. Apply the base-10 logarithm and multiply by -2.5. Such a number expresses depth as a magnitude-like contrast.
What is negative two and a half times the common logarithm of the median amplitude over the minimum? -0.254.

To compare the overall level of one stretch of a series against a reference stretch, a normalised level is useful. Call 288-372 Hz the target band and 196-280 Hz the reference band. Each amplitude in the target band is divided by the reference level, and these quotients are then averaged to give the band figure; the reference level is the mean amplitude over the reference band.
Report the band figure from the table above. 0.89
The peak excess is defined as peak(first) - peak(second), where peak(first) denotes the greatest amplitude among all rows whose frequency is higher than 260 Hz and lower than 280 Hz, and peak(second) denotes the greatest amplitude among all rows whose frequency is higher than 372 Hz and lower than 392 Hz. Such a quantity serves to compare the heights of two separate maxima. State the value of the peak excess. 6.2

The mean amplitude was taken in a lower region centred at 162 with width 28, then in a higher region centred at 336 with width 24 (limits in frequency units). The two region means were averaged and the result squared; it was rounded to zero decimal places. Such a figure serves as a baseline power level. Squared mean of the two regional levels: 450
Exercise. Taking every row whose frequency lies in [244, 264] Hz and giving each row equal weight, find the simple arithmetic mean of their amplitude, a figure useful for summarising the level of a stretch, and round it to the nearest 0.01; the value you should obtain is 23.12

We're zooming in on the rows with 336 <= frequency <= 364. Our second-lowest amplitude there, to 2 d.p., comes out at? 18.48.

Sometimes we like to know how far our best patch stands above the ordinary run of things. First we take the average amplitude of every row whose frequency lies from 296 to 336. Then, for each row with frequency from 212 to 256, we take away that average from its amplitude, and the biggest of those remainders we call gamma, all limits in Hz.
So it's 2.85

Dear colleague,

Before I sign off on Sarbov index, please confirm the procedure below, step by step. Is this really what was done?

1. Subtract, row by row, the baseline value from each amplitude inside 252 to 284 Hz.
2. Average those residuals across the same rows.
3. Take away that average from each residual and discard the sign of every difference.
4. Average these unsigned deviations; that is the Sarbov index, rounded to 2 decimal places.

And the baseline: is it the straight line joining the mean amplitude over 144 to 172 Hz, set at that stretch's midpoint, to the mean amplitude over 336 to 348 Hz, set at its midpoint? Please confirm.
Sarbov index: 0.40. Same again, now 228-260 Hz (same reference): 0.90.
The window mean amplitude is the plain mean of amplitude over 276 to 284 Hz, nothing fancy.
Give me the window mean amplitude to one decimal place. 21.9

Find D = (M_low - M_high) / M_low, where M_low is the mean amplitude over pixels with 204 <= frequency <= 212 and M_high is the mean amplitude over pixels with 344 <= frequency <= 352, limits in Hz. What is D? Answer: 0.072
